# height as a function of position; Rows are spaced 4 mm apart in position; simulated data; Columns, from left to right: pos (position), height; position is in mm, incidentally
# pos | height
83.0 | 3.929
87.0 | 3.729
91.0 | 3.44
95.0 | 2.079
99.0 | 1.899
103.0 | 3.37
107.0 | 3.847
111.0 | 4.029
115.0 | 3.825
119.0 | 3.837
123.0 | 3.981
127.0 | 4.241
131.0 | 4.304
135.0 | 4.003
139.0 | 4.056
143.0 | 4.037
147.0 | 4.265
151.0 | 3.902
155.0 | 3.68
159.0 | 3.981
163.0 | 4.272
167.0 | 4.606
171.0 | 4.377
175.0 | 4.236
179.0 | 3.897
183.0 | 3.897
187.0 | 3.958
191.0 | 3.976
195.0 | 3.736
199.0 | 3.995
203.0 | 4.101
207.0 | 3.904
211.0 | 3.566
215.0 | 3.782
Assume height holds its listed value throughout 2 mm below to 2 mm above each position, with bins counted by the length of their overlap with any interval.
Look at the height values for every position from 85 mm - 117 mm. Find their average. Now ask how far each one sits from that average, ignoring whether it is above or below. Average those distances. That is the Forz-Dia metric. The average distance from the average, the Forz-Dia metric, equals 0.64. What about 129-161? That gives 0.14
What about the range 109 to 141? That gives 0.12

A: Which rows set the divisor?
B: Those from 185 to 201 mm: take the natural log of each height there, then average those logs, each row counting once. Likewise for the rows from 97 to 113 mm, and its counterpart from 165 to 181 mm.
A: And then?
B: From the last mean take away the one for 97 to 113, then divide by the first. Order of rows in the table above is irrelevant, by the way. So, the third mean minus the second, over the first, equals 0.22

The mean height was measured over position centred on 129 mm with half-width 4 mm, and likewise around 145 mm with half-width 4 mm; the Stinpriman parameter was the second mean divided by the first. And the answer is 0.97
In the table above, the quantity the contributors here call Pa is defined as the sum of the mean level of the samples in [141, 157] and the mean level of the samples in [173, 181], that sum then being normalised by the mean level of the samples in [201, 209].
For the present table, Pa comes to 2.01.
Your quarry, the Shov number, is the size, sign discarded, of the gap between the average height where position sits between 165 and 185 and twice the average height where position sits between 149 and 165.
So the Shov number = 3.7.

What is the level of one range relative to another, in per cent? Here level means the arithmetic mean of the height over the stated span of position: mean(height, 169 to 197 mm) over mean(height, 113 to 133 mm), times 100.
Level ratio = 99.3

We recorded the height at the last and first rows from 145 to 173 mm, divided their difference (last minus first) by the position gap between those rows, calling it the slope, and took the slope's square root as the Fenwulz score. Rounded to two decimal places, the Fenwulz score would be 0.07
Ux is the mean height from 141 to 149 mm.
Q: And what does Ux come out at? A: 4.2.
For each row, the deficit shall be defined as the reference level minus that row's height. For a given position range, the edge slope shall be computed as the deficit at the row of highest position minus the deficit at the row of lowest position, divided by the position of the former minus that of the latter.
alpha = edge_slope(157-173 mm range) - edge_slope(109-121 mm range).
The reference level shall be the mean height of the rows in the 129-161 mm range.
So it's -0.06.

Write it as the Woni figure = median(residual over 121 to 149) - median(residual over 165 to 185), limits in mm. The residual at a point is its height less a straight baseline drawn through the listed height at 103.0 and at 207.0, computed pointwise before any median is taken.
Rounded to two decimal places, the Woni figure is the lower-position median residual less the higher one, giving 0.01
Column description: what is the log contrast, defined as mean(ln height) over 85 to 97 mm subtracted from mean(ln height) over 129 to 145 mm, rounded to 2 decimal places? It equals 0.32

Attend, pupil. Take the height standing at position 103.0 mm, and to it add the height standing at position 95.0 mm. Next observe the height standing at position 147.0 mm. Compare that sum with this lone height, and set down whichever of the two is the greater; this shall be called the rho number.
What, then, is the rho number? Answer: 5.45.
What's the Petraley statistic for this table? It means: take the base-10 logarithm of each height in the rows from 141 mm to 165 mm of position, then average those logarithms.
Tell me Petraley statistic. 0.604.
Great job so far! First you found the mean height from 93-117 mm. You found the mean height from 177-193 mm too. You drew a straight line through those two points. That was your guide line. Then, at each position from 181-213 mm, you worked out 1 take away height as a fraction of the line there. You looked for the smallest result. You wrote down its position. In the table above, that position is 187.0 mm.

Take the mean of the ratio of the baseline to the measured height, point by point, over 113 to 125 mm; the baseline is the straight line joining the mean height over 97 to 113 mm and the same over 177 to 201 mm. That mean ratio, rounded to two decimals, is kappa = 0.87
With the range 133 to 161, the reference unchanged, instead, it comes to 0.90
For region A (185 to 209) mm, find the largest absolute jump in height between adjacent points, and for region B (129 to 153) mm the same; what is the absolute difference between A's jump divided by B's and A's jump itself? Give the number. 0.5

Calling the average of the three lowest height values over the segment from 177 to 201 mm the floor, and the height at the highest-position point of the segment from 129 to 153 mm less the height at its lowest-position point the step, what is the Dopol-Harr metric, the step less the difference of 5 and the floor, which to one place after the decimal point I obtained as -1.6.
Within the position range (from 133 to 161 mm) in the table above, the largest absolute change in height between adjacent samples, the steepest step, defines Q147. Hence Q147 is 0.36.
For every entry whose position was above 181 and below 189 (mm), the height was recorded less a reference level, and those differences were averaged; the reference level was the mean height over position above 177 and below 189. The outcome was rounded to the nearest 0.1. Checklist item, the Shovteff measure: 0.0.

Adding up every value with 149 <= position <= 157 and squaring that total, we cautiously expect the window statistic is 57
